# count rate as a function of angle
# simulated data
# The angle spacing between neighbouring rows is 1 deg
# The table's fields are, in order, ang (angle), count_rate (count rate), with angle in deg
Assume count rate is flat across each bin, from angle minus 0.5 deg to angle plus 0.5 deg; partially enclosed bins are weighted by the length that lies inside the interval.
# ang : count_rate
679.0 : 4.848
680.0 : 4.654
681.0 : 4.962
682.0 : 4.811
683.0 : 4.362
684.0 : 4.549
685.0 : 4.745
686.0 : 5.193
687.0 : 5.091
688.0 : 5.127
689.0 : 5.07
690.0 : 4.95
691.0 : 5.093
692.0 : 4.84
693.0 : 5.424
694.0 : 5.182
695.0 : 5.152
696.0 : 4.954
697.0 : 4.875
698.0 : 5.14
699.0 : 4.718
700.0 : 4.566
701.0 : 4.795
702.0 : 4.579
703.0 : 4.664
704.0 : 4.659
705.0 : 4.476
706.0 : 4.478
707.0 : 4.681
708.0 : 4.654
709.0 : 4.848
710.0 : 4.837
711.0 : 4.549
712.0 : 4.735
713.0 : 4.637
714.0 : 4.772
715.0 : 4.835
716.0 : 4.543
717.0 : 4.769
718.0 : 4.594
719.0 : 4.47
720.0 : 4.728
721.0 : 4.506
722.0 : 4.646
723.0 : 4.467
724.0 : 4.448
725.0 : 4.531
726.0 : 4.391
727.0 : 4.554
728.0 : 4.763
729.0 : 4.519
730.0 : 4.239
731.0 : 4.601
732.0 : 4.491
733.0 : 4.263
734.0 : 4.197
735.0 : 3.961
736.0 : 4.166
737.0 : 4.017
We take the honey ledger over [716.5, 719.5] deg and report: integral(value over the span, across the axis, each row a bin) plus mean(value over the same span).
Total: 18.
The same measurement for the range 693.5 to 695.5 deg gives 16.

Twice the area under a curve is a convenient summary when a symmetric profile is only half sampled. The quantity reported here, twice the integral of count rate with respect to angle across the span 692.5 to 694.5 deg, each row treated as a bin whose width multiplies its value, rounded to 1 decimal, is 21.2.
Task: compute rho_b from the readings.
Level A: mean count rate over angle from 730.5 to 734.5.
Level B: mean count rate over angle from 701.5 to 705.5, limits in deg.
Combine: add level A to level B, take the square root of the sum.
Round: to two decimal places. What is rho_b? 3.00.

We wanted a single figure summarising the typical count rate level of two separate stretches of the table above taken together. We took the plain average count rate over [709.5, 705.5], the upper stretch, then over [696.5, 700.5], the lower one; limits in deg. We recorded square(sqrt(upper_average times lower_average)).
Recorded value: 22.5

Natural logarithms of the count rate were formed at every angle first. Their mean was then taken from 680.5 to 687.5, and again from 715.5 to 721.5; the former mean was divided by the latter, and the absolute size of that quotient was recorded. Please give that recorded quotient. 1.03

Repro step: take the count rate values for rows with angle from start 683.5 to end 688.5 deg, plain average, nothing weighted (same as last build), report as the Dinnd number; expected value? 4.9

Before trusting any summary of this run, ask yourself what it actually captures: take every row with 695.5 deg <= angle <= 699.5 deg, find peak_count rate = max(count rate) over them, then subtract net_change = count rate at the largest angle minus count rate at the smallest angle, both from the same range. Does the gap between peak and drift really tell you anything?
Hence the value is 5.4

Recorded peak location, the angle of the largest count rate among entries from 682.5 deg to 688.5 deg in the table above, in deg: 686.0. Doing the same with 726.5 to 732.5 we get 728.0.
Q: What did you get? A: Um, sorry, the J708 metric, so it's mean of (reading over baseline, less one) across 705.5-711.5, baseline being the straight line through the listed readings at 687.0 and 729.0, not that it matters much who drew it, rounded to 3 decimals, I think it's -0.026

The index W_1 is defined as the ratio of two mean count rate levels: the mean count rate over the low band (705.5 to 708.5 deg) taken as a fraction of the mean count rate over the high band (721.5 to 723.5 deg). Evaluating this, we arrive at 1.01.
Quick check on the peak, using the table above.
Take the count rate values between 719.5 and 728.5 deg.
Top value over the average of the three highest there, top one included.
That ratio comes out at 1.01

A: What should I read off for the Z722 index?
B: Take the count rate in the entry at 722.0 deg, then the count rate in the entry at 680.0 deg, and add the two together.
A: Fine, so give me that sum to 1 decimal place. 9.3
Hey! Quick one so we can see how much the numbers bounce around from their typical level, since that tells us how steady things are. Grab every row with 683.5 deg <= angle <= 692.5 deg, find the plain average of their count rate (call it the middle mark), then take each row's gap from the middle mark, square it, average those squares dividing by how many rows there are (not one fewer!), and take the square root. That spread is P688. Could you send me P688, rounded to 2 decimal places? 0.20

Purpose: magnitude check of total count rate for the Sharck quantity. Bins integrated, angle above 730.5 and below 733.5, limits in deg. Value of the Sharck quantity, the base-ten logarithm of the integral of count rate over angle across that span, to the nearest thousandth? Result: 1.126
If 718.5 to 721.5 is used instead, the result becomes 1.137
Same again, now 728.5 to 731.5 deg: 1.126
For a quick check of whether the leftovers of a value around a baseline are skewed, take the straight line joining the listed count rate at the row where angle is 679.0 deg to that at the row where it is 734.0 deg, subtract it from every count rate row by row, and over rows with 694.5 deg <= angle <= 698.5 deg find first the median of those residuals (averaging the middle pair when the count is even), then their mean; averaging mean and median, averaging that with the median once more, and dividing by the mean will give 1.02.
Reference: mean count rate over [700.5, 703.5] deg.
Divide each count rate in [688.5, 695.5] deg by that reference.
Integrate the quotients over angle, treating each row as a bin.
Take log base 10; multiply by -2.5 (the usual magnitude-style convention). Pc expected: -2.207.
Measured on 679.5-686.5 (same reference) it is -2.130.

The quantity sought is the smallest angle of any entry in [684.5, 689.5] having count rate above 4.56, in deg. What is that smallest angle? 685.0 deg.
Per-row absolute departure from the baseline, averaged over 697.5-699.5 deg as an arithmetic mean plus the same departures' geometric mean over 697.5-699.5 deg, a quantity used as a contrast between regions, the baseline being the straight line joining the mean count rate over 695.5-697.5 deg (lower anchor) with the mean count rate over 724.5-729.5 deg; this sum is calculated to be 0.41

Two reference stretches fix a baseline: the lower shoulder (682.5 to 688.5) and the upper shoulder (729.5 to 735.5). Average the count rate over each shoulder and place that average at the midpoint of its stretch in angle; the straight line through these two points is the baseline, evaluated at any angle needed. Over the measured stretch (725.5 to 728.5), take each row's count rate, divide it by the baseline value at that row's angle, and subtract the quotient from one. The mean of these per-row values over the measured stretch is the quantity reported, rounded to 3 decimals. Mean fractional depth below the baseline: -0.049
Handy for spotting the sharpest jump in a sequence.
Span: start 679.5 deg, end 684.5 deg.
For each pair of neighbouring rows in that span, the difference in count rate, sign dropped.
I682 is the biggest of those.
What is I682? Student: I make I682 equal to 0.45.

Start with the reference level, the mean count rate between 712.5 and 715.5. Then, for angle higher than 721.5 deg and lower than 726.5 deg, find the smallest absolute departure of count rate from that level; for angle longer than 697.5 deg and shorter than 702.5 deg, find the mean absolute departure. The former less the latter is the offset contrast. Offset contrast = -0.06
